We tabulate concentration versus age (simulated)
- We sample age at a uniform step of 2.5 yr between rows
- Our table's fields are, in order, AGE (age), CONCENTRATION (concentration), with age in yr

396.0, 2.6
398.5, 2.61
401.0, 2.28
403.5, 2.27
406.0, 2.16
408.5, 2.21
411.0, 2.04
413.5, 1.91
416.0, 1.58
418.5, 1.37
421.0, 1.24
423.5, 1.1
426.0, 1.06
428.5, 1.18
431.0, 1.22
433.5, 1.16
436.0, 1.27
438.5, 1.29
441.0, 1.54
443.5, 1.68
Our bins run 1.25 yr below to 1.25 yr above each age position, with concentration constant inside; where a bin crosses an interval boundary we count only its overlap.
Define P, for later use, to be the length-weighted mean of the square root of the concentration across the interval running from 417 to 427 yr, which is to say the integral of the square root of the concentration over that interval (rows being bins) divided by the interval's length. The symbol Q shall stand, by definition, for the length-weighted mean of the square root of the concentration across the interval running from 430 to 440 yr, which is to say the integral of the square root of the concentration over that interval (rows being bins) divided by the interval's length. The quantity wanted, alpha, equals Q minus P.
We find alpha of 0.02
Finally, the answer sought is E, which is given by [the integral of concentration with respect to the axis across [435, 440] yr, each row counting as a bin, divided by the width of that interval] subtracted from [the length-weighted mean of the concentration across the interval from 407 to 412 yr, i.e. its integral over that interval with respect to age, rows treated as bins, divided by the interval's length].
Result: 0.8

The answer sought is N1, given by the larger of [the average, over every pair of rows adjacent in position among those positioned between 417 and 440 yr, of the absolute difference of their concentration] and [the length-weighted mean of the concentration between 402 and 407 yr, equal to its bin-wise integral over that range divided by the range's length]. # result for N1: 2.2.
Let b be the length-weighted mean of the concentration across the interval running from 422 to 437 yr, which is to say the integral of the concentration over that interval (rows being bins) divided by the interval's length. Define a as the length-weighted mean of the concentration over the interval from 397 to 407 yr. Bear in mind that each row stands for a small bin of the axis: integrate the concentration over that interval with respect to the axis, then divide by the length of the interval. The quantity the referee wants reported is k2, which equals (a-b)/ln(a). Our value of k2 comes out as 1.4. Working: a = 2.3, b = 1.16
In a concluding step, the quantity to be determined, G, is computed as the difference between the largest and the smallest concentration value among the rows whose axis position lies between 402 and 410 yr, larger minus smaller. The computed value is 0.11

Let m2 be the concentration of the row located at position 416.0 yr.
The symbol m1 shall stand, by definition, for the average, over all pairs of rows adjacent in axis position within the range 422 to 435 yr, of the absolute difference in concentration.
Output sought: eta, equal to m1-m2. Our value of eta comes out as -1.5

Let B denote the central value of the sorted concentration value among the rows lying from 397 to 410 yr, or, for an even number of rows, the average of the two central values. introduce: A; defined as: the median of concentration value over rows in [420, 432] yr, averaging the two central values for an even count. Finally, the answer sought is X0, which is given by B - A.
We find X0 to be 1.1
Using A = 1.2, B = 2.27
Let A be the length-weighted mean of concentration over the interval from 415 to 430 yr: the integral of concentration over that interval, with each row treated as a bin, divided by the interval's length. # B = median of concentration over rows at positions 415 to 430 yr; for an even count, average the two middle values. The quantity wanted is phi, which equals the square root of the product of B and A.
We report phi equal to 1.2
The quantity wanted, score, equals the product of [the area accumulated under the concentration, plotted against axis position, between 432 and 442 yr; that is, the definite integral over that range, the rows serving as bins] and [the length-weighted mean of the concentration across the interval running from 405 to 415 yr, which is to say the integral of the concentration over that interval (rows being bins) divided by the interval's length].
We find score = 27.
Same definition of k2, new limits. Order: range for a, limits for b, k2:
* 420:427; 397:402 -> -10.7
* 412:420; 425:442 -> 0.8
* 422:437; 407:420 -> -4.3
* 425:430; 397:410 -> -9.8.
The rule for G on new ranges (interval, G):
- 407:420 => 0.84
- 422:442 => 0.48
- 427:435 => 0.06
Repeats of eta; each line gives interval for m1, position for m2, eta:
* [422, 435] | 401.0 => -2.2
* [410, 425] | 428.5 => -1.0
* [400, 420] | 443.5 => -1.5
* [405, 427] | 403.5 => -2.1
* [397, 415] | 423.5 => -1.0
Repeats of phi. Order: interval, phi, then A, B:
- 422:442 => 1.2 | 1.2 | 1.2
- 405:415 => 2.1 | 2.1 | 2.1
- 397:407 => 2.3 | 2.3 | 2.3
